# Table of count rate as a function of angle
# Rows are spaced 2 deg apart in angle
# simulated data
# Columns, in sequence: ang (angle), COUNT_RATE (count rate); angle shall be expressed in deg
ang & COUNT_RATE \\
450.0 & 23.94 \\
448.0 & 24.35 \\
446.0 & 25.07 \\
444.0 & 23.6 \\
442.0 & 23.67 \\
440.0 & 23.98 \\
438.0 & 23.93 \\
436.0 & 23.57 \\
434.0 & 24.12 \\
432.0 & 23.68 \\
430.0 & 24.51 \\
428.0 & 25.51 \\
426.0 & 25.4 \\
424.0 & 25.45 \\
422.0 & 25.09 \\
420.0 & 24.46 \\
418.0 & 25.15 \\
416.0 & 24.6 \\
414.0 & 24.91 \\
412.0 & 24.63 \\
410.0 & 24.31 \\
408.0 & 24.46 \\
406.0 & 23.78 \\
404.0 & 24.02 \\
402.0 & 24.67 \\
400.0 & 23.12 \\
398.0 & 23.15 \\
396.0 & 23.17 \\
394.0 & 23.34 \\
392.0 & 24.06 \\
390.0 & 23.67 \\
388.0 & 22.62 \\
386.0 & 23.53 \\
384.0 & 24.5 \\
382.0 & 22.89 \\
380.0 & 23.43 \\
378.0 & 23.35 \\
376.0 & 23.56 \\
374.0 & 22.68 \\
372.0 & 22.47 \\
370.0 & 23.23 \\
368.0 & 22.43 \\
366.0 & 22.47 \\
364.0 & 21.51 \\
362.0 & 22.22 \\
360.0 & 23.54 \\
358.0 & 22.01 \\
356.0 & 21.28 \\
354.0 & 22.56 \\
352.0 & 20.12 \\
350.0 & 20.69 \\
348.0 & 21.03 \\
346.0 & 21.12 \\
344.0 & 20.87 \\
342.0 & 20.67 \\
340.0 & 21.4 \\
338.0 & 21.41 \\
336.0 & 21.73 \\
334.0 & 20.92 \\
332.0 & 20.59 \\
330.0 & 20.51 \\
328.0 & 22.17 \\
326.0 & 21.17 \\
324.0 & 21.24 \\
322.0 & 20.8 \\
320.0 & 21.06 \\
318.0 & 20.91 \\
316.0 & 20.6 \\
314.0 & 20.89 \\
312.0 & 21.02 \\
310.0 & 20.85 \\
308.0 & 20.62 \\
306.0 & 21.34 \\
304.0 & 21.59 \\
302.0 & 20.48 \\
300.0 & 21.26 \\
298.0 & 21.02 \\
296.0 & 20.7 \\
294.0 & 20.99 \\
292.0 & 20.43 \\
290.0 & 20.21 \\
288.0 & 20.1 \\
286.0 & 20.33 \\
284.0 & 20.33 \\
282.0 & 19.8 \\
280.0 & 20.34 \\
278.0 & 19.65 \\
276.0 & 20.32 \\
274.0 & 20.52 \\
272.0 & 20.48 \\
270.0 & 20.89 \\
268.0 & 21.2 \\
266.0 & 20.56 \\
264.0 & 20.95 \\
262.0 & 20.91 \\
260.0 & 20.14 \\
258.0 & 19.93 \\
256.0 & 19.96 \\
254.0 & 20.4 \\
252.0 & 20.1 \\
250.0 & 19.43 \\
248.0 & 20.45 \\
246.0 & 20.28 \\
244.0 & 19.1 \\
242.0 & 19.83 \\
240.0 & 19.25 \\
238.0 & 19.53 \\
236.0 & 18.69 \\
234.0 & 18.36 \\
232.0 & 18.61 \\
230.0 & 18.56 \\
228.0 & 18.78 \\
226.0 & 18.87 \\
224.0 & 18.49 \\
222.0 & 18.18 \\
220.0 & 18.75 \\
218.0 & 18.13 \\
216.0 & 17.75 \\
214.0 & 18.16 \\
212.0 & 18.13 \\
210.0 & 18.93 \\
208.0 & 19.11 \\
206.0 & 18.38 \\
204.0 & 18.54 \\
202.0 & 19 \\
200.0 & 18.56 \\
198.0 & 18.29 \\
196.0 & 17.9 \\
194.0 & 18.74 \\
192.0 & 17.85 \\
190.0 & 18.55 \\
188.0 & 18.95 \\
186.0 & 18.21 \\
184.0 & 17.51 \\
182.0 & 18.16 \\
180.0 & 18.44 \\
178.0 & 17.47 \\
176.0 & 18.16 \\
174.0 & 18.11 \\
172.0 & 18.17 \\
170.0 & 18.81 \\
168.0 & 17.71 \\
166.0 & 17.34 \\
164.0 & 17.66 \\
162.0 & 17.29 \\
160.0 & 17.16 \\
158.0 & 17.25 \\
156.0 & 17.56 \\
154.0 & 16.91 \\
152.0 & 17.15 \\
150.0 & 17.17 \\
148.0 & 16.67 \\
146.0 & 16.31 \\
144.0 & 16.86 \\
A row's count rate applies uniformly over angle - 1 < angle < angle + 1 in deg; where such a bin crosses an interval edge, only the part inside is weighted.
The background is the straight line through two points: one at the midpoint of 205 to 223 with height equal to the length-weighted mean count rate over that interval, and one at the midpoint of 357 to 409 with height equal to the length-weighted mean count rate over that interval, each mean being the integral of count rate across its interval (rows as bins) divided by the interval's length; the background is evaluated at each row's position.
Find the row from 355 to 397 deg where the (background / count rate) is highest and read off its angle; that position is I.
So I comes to 356.0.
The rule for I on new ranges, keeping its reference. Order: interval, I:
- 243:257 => 244.0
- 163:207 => 184.0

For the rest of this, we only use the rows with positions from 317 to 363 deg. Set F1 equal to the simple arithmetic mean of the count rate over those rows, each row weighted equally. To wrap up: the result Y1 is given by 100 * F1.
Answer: 2131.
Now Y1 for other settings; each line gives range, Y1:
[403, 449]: 2445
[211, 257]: 1903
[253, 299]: 2044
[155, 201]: 1799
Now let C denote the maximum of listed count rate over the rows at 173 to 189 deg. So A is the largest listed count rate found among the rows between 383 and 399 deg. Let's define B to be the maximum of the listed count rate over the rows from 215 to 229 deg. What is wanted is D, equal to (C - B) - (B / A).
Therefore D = -1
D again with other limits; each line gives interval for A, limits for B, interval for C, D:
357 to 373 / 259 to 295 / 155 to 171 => -3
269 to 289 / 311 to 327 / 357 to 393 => 2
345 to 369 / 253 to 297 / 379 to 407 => 3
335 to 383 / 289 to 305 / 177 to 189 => -4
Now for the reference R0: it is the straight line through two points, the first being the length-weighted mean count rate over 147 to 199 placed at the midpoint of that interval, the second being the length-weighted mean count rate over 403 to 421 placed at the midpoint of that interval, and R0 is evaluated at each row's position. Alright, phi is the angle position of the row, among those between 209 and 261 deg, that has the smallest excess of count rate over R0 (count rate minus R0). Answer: 216.0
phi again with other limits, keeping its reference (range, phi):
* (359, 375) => 364.0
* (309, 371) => 352.0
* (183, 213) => 212.0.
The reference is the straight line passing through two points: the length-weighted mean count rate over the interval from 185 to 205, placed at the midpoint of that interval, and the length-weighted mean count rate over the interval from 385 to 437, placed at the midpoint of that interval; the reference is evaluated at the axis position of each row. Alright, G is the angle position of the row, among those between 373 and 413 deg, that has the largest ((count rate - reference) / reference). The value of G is 384.0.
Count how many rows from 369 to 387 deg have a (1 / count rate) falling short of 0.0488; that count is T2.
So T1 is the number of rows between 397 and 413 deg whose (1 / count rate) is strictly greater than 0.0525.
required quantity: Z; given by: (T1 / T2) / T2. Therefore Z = 0.00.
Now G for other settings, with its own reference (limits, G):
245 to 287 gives 268.0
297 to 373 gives 360.0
